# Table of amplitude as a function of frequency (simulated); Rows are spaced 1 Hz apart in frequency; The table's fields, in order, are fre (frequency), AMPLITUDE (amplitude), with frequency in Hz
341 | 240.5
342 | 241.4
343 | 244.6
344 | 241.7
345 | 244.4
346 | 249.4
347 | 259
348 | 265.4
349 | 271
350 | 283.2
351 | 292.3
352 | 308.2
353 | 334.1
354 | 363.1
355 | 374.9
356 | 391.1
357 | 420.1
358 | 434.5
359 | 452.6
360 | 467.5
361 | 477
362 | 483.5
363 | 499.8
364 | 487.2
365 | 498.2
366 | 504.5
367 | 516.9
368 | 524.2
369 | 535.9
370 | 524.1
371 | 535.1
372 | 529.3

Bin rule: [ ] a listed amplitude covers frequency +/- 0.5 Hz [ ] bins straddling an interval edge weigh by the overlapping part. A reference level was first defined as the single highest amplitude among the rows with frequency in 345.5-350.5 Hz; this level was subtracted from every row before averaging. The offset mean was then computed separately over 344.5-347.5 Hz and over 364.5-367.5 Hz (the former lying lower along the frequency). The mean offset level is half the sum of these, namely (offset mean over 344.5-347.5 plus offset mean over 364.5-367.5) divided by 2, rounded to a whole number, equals 96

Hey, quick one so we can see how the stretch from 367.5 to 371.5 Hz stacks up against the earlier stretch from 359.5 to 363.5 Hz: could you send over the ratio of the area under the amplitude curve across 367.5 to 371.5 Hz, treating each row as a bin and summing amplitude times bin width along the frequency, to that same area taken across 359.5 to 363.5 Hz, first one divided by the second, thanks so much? 1.10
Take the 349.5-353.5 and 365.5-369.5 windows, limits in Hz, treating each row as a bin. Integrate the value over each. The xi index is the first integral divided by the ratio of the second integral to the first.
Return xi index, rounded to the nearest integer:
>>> 712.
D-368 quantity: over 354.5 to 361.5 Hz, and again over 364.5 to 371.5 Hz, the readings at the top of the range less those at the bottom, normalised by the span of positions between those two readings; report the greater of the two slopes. 17.0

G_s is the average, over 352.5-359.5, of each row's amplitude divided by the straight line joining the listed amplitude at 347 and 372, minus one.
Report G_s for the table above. 0.11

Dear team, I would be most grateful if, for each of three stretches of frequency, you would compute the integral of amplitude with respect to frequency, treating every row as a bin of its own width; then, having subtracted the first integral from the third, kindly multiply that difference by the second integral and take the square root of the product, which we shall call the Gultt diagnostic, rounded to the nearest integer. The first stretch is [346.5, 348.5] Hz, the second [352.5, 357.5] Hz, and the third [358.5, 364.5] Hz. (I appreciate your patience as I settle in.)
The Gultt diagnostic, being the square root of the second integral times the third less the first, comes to 2101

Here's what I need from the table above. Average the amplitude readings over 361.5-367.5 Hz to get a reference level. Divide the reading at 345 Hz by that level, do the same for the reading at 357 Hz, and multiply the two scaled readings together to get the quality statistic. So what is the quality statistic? 0.41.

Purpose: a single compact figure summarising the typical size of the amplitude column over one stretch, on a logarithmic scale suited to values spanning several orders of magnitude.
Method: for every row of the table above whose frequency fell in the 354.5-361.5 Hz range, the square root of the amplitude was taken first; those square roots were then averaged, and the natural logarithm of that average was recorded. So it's 3.03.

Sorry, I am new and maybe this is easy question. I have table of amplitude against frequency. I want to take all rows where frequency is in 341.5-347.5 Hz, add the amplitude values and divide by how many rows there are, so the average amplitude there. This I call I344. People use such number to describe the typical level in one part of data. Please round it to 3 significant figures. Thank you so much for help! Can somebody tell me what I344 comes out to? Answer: 247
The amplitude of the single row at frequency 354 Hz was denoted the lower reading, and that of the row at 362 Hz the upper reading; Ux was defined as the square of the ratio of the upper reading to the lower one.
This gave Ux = 1.8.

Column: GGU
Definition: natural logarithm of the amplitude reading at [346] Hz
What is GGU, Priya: 5.5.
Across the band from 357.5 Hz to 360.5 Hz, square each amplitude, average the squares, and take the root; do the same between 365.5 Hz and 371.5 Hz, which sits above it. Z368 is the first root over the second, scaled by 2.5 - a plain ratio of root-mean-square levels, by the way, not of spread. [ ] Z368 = 2.2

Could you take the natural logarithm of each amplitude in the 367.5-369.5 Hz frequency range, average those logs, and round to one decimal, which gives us 6.3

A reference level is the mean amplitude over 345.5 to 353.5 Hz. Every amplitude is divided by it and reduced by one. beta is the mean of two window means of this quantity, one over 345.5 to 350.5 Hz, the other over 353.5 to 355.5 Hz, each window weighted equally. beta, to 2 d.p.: 0.12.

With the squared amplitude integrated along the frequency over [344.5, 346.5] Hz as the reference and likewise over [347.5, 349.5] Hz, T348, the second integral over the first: 1.2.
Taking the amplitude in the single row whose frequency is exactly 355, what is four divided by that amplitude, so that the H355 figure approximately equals 0.0107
